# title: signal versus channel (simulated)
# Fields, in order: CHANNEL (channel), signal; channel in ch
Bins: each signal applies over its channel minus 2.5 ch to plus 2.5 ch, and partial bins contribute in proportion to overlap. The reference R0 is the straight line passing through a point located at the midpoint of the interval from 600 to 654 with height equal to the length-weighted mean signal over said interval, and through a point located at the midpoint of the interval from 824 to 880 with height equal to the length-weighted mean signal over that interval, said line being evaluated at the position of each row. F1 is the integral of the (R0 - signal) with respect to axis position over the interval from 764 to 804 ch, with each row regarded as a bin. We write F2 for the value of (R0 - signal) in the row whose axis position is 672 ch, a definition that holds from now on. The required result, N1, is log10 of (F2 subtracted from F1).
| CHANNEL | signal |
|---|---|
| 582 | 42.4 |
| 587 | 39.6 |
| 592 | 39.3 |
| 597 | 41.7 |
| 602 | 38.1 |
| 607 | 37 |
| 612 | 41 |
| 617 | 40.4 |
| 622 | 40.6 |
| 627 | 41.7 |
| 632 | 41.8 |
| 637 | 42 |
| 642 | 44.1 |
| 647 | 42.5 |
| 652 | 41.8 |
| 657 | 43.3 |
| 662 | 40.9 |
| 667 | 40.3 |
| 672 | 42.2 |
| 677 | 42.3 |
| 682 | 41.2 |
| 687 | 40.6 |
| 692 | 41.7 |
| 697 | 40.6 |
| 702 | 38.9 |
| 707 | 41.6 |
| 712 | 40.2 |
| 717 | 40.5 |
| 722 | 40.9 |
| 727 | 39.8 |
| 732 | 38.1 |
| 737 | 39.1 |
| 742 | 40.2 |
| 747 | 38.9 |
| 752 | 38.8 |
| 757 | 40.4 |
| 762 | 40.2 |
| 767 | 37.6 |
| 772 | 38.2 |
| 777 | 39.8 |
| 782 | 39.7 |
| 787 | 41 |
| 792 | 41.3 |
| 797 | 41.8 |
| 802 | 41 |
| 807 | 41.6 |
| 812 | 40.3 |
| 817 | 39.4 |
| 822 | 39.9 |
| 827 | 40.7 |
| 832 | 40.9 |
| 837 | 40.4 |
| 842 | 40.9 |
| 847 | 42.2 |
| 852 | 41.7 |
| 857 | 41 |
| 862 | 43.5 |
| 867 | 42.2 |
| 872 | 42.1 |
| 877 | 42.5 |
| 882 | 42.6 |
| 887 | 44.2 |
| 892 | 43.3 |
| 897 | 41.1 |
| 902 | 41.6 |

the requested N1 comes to 1.8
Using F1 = 56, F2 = -1.1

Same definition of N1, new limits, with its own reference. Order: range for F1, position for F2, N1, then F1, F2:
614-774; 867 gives 1.9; 84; -0.5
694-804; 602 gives 2.2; 156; 2.9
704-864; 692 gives 2.2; 177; -0.5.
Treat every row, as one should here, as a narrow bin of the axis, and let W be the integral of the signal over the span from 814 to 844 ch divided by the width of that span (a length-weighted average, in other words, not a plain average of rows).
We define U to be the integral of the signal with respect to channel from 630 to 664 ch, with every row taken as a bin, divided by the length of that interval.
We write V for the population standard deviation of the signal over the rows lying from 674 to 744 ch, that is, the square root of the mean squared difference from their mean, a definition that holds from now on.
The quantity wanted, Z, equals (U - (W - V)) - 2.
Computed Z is 1.1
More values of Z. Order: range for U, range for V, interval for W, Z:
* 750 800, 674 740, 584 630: -0.9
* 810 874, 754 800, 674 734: -0.1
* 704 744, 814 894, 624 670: -2.7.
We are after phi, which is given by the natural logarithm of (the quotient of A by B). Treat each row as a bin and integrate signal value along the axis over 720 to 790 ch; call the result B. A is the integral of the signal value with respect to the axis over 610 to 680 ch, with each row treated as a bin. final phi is 0.06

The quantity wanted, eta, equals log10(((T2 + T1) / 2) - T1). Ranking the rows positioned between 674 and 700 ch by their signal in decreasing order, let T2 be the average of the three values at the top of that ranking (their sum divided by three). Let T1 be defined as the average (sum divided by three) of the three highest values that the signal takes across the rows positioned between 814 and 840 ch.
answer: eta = -0.3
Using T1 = 40.7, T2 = 41.7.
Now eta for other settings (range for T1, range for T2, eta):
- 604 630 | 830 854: -0.6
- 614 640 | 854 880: -0.3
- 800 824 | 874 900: 0.1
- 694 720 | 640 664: 0.1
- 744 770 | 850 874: 0.1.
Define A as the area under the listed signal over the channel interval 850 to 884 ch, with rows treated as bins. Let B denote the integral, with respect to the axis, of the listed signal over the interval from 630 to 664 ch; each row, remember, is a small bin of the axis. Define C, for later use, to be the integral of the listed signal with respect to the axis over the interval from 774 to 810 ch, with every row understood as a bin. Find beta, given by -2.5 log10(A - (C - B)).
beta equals -7.87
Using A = 1436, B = 1441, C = 1470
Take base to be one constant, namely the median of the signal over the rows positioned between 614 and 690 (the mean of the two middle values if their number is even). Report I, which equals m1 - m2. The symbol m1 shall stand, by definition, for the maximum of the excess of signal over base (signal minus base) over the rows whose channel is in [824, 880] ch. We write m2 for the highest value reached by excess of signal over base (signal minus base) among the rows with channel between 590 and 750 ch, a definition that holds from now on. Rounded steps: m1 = 1.7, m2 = 2.3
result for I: -0.6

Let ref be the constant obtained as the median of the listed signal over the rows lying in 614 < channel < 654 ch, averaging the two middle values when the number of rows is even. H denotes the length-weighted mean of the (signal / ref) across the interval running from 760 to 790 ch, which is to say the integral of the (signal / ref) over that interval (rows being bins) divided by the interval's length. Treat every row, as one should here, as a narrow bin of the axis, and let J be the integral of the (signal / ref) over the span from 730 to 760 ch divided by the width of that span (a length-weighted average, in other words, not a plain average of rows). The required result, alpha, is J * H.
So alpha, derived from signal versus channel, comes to 0.89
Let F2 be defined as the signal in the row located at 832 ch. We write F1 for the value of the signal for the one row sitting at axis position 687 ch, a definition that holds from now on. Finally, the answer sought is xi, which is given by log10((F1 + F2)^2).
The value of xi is 3.82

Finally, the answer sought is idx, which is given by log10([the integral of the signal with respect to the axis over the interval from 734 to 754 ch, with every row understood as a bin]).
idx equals 2.895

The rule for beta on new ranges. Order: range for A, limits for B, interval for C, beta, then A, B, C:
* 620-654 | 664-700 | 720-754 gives -7.99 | 1431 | 1484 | 1339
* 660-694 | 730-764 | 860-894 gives -7.77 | 1405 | 1339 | 1459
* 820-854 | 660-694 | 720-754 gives -7.91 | 1393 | 1405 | 1339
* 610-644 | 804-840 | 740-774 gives -7.97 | 1415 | 1457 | 1332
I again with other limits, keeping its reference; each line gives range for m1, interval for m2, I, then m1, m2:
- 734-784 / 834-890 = -3.8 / -1.4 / 2.4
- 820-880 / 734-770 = 3.1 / 1.7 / -1.4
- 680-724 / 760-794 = 0.4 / -0.1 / -0.5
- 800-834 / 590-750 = -2.5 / -0.2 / 2.3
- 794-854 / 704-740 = 0.6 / 0.4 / -0.2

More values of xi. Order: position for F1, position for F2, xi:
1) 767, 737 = 3.77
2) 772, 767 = 3.76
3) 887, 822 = 3.85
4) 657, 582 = 3.87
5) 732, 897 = 3.80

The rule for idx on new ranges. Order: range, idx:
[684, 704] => 2.909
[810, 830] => 2.904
